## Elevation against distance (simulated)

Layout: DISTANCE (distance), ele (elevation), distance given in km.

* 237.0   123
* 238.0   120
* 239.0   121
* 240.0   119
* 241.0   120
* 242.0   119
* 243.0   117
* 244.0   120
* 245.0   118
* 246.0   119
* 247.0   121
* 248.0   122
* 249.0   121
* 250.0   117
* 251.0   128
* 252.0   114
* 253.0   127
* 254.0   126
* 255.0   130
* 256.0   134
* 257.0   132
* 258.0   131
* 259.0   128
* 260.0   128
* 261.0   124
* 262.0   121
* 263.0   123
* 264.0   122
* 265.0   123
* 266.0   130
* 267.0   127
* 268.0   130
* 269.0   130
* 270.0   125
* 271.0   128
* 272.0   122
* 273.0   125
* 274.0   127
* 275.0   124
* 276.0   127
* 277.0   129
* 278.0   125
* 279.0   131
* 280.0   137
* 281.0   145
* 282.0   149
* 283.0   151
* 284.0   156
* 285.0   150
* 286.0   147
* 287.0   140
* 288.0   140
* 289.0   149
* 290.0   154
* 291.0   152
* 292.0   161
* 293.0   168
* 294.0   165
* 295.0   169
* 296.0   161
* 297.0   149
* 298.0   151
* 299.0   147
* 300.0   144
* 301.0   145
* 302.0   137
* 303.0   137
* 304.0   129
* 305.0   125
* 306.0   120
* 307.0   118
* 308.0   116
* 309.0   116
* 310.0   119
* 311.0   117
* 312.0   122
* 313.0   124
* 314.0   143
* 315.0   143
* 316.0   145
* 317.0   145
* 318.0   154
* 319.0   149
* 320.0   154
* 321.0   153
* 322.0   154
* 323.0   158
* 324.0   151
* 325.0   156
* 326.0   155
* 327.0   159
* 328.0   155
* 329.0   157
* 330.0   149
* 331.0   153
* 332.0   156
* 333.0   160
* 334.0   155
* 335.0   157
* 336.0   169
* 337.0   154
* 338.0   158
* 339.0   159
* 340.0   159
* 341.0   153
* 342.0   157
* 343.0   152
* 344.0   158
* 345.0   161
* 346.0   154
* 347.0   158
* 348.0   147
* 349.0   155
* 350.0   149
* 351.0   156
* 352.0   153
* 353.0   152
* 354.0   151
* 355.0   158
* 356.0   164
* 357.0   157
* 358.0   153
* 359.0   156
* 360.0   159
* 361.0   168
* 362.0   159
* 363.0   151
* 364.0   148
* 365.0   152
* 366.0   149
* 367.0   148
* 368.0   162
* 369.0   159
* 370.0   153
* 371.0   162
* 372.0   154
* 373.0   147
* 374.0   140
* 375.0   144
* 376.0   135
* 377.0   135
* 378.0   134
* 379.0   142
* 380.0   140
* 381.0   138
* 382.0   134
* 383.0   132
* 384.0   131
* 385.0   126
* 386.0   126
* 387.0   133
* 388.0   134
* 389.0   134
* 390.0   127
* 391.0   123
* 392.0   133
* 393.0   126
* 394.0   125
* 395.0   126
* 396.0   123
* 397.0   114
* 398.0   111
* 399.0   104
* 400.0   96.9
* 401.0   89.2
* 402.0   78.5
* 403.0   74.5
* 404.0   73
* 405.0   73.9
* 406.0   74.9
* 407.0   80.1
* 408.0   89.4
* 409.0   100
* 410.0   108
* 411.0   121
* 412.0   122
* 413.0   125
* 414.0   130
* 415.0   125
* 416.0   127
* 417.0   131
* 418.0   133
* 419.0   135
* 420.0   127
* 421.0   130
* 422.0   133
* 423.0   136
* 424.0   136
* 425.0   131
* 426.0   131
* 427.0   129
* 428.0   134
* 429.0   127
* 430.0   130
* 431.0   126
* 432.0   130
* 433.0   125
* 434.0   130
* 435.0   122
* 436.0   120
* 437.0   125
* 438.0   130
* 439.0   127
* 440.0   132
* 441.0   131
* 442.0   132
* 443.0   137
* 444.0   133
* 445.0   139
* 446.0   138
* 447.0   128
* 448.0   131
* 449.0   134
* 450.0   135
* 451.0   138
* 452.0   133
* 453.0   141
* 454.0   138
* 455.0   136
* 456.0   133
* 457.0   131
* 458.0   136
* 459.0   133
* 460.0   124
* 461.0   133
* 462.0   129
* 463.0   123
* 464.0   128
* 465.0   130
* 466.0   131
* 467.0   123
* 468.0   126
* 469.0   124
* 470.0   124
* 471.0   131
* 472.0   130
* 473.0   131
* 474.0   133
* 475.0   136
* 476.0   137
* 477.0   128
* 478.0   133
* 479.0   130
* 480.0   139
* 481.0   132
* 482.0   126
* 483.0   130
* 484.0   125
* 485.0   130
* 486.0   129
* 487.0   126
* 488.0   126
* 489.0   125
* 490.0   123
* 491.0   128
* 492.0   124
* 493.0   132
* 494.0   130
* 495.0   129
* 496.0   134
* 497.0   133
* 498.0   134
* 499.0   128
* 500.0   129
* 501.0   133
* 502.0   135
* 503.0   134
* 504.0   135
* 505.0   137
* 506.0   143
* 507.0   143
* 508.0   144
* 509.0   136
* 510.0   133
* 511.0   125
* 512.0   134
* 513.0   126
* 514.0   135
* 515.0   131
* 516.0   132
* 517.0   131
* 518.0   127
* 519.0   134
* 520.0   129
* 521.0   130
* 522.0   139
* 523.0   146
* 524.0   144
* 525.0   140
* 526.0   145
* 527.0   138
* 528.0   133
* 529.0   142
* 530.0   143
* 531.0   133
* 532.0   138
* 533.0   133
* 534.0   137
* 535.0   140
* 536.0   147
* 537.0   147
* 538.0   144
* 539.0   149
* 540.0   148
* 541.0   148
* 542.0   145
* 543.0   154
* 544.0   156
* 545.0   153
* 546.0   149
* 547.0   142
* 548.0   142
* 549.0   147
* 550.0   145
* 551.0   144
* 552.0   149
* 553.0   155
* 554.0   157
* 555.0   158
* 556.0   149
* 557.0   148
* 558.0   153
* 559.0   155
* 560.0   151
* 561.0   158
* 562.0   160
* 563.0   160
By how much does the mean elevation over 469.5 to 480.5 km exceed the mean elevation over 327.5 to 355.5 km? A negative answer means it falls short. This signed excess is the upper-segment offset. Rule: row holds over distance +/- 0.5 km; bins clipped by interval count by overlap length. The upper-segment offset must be -24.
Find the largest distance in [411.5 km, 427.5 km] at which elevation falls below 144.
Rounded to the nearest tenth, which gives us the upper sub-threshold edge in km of 427.0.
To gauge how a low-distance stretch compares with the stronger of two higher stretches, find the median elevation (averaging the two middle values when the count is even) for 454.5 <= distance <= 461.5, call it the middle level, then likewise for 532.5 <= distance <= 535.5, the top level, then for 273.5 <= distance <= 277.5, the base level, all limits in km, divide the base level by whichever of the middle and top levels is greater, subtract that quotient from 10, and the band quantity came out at 9.07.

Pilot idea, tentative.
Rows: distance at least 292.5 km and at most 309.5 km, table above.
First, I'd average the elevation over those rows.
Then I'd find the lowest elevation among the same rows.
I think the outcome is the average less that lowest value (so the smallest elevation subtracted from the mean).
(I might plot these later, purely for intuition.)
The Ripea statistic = 25.0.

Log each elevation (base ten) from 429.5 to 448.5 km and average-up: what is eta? 2.11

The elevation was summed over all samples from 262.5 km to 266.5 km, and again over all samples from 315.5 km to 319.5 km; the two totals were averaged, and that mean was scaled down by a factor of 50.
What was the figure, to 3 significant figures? 10.9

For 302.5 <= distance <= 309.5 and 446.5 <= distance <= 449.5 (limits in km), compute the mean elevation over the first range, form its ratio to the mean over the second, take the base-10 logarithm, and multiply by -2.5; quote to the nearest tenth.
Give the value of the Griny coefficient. 0.1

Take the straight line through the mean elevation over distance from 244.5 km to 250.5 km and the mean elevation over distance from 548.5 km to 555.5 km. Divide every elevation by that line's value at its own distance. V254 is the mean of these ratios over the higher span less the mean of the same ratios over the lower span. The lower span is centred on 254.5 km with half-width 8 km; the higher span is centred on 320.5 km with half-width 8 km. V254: 0.14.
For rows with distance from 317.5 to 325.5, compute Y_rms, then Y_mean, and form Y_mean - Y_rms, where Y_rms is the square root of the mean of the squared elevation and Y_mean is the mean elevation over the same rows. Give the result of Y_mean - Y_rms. -0.022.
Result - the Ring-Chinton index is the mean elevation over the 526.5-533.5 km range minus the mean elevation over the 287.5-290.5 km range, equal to -11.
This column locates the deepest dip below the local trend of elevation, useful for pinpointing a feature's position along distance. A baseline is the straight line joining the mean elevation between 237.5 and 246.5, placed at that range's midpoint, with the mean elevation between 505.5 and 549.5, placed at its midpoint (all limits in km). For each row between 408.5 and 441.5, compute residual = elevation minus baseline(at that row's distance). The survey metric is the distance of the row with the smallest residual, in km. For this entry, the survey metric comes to 409.0 km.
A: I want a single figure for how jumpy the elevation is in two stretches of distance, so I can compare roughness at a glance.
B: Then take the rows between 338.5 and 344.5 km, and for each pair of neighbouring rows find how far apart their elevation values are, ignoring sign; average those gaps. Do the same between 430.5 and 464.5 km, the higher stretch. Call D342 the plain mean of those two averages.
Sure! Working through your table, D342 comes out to 4.3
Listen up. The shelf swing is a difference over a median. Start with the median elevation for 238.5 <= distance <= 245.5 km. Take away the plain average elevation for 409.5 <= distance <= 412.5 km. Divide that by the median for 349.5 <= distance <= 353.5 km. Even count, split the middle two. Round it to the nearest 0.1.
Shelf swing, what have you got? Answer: 0.0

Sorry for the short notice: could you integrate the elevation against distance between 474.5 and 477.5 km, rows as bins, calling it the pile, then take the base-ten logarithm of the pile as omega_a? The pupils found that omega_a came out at 2.60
